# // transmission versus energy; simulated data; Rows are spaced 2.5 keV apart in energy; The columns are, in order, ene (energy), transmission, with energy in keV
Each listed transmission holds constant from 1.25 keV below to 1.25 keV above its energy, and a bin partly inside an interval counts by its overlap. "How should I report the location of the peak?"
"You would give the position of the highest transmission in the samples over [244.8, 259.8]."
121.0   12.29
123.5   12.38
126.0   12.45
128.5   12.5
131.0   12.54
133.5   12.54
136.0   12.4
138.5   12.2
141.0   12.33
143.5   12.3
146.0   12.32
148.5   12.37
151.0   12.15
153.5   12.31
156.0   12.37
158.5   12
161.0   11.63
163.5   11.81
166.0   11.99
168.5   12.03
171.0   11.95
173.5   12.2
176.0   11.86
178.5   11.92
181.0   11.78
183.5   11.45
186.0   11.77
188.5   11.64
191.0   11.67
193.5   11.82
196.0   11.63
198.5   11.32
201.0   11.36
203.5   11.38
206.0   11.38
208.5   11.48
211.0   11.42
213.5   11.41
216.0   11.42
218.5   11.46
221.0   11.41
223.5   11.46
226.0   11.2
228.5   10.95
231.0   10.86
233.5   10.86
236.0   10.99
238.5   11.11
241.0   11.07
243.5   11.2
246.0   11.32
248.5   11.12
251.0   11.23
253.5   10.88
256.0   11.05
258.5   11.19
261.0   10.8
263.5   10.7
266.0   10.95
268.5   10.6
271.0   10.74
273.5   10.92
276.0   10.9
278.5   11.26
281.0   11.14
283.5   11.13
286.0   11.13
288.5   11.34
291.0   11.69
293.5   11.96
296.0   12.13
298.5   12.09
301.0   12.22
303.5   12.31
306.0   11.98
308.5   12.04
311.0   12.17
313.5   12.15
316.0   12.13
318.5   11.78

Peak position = 246.0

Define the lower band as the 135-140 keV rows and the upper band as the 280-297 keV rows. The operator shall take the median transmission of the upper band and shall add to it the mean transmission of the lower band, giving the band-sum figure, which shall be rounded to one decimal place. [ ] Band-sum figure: 23.6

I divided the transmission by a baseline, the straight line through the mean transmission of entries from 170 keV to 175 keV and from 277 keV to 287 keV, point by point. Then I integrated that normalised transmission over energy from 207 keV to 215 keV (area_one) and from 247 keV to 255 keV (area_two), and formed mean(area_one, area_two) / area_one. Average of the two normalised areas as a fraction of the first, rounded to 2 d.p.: 1.00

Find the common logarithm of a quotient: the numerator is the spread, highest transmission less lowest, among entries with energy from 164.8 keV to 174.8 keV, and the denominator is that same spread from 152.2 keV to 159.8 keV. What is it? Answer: -0.2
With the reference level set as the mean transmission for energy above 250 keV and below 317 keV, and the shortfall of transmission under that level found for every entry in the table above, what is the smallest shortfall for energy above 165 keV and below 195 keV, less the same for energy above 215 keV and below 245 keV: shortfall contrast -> -0.7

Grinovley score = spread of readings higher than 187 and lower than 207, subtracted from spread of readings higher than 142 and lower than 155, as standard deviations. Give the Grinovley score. -0.10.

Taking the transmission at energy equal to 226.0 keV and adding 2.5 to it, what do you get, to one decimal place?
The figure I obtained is 13.7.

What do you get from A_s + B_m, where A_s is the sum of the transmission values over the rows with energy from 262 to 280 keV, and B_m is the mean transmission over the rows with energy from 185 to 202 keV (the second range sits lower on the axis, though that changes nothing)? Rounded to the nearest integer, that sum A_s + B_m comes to 88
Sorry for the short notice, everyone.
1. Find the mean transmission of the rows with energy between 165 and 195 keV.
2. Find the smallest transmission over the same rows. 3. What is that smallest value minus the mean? -0.39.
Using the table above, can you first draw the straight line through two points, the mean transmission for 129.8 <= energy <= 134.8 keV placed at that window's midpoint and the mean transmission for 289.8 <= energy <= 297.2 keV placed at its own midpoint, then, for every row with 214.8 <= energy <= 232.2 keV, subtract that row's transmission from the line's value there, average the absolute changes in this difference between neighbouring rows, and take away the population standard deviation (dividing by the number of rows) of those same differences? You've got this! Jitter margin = -0.10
